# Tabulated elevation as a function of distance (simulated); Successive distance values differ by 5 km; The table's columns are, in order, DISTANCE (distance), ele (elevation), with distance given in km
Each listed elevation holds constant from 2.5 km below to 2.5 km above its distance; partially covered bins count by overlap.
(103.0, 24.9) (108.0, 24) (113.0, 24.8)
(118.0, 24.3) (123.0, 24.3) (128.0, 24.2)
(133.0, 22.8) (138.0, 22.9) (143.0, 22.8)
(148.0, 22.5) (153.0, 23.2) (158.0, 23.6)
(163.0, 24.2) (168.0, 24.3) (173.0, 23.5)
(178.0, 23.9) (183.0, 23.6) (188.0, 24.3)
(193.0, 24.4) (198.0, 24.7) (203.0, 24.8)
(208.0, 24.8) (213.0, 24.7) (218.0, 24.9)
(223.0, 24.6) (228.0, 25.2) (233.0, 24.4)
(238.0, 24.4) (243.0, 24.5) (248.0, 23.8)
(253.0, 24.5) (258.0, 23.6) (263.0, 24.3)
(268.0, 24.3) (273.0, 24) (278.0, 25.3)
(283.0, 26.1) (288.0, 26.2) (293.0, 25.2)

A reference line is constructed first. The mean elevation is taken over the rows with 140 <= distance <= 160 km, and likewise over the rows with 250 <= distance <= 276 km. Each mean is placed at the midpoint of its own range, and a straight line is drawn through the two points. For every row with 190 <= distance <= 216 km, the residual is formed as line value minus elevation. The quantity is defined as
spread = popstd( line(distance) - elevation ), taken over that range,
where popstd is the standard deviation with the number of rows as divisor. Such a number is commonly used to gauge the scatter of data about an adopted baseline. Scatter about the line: 0.112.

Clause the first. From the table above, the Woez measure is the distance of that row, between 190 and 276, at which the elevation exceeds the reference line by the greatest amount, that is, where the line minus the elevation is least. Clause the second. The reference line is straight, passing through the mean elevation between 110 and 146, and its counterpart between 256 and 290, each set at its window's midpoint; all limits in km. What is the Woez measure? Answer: 228.0 km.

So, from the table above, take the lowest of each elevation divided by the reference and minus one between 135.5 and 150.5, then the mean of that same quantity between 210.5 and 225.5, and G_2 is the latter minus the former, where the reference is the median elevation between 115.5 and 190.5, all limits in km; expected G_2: 0.09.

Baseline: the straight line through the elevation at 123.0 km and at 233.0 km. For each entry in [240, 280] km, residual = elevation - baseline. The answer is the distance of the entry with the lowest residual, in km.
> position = 258.0 km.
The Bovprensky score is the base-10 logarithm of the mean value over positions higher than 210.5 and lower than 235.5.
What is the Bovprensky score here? 1.39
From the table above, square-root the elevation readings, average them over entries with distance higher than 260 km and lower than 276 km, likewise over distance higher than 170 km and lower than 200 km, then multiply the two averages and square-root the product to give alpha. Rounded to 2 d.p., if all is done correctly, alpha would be 4.91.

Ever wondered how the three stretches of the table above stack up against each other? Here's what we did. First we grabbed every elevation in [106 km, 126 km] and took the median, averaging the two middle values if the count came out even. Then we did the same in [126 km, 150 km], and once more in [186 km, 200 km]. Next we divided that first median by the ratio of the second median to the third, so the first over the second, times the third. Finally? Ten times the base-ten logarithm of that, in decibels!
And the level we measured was 14.2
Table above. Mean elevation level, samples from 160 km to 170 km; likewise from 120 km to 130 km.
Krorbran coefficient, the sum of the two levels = 48.5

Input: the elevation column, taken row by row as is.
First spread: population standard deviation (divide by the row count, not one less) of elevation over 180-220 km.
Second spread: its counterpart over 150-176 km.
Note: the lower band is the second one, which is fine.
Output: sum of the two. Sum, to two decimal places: 0.82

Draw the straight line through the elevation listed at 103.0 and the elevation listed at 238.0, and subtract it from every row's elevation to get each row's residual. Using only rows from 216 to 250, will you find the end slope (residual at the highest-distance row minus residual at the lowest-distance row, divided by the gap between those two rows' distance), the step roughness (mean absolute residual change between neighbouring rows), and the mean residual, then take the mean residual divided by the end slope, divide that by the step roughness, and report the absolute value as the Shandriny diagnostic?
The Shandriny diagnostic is 9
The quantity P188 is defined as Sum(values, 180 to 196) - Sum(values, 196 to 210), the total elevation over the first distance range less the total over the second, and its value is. -2.0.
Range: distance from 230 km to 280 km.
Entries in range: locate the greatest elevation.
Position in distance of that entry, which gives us 278.0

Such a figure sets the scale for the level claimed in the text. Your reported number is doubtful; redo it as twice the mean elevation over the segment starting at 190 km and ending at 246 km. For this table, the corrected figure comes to 49.3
